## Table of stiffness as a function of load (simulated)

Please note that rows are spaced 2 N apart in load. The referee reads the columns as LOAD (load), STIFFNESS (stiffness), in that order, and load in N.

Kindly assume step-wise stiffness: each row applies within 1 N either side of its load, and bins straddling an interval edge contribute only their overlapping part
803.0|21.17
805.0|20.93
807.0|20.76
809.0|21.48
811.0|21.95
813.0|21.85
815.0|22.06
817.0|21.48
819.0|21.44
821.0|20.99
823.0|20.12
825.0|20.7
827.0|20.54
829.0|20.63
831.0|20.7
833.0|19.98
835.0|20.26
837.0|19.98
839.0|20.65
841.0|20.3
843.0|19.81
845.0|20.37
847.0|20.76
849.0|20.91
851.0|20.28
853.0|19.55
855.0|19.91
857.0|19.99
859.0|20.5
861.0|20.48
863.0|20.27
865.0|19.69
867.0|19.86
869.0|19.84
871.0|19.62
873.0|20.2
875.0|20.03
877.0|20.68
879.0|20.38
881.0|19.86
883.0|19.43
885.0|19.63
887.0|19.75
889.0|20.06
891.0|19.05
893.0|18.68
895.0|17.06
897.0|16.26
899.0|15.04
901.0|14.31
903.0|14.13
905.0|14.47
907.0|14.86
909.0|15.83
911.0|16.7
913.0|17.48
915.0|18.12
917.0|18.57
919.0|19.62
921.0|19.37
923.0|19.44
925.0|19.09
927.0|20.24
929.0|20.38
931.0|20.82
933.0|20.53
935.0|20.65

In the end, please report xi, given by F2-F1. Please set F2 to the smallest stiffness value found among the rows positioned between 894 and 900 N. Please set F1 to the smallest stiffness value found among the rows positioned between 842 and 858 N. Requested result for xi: -5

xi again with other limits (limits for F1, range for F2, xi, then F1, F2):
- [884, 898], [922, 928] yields 3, 16.26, 19.09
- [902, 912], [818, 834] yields 6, 14.13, 19.98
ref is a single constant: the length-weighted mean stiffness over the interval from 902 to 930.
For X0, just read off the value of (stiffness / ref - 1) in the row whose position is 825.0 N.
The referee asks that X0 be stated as 0.17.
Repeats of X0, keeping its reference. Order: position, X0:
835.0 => 0.14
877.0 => 0.17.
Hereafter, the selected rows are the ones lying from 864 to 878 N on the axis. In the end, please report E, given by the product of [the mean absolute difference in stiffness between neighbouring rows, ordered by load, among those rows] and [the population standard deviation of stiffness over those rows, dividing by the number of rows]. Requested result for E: 0.10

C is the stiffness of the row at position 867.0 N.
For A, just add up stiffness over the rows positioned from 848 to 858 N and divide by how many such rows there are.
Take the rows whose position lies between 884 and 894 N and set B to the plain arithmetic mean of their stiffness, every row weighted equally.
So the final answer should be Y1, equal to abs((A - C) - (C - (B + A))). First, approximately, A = 20.1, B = 19.4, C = 19.86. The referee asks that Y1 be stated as 20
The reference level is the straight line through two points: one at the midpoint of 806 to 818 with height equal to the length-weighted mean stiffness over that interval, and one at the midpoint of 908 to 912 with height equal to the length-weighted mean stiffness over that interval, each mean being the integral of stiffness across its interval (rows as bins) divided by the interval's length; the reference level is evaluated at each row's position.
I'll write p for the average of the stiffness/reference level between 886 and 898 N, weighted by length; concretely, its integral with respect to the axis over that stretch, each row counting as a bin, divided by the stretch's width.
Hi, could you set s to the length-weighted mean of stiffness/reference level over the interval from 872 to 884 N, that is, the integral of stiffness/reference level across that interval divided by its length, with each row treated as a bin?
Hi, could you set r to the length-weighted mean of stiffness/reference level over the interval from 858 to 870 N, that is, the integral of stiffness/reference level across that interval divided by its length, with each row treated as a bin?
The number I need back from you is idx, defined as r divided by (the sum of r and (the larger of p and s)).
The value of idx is 0.49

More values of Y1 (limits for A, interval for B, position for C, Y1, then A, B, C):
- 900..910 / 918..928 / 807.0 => 7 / 14.7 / 19.6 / 20.76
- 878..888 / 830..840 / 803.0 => 18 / 19.8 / 20.3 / 21.17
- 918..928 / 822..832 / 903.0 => 31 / 19.6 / 20.5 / 14.13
